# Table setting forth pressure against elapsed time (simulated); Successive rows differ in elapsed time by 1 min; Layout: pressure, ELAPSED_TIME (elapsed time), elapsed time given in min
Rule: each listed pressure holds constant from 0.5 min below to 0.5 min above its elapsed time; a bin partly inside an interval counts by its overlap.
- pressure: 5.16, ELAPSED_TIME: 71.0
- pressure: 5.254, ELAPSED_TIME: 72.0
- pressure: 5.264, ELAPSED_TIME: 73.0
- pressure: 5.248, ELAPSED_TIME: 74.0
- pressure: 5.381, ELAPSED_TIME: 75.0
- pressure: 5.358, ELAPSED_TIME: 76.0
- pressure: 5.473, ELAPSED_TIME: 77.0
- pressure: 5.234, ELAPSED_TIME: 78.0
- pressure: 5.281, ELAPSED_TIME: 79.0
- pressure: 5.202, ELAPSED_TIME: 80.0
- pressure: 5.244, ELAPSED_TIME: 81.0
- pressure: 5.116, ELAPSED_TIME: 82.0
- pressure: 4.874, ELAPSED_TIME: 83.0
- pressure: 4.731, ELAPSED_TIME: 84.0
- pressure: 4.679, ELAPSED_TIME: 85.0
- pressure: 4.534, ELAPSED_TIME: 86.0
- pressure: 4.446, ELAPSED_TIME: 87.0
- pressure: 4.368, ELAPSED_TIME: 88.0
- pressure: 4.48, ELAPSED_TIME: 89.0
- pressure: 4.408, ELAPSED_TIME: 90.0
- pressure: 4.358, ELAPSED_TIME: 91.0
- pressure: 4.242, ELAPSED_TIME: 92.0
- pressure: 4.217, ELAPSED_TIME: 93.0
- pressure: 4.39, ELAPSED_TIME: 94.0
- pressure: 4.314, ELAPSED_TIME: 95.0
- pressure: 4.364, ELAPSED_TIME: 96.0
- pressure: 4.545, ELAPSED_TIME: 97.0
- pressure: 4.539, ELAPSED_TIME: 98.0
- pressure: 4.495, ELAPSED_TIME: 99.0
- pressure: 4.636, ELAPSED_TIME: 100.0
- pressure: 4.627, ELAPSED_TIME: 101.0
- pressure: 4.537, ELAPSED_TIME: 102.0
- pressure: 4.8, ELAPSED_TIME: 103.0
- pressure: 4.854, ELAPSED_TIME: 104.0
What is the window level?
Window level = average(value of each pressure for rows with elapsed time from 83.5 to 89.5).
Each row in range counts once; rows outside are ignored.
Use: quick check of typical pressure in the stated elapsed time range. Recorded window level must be 4.54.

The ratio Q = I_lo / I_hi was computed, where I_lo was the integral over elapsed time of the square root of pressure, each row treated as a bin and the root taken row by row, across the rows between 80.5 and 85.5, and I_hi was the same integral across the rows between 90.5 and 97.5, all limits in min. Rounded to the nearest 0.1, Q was 0.8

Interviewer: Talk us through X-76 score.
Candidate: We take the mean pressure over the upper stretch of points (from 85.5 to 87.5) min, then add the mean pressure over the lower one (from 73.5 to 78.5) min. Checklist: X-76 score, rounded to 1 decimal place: 9.8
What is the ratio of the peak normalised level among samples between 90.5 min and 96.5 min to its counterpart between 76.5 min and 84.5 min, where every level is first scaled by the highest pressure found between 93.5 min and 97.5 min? 0.80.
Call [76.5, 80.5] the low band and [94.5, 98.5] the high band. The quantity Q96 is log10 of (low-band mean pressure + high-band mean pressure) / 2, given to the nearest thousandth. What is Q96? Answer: 0.687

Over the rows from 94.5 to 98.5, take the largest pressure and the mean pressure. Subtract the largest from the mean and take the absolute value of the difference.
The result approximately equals 0.10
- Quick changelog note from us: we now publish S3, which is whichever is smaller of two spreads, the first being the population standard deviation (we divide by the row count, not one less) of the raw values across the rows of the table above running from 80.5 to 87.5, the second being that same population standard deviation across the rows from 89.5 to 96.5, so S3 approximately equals 0.068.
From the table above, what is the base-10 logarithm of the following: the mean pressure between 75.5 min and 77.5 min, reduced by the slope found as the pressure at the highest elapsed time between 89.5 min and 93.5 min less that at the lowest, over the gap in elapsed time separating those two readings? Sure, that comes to 0.739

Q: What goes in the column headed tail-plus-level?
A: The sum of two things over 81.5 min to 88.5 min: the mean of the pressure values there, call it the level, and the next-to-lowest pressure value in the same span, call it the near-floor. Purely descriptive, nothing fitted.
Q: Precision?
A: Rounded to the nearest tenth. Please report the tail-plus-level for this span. 9.1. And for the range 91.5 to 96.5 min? 8.5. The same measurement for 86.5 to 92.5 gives 8.7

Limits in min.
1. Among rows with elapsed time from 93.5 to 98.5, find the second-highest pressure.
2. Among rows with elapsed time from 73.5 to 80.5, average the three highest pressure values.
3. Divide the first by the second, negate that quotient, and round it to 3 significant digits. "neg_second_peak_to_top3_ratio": -0.840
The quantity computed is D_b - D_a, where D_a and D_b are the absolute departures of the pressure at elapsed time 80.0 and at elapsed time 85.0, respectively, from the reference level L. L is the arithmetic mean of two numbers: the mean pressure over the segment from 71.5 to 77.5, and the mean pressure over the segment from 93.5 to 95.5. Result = -0.20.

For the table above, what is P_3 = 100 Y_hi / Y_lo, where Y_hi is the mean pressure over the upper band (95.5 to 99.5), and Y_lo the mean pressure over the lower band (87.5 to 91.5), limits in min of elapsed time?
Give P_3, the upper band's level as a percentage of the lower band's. 102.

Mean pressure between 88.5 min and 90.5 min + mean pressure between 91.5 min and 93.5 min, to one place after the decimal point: 8.7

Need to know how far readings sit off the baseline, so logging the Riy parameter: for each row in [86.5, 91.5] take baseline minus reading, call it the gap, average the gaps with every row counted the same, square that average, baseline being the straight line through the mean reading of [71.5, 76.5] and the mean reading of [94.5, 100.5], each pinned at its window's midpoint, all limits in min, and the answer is 0.13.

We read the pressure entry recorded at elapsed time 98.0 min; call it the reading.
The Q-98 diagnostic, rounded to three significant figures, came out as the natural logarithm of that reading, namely 1.51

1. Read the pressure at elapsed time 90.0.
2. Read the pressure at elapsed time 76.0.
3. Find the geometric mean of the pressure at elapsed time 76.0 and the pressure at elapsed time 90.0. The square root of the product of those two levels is 4.9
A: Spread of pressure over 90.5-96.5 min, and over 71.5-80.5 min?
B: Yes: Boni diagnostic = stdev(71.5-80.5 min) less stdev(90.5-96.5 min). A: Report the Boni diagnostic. 0.02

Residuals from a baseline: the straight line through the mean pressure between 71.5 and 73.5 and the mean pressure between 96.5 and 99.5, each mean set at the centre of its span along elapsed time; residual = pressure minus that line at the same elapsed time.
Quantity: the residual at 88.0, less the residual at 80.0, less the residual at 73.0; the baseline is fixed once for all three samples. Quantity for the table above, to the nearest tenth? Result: -0.6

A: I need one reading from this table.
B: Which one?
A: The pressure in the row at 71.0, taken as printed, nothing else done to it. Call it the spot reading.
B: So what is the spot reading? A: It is 5.16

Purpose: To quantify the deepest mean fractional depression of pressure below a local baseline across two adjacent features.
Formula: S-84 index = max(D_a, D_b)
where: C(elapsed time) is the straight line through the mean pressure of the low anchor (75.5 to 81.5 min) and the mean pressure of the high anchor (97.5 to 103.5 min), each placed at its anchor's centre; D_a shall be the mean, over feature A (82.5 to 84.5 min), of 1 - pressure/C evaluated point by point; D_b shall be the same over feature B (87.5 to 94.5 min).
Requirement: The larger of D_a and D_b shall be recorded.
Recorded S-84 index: 0.113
